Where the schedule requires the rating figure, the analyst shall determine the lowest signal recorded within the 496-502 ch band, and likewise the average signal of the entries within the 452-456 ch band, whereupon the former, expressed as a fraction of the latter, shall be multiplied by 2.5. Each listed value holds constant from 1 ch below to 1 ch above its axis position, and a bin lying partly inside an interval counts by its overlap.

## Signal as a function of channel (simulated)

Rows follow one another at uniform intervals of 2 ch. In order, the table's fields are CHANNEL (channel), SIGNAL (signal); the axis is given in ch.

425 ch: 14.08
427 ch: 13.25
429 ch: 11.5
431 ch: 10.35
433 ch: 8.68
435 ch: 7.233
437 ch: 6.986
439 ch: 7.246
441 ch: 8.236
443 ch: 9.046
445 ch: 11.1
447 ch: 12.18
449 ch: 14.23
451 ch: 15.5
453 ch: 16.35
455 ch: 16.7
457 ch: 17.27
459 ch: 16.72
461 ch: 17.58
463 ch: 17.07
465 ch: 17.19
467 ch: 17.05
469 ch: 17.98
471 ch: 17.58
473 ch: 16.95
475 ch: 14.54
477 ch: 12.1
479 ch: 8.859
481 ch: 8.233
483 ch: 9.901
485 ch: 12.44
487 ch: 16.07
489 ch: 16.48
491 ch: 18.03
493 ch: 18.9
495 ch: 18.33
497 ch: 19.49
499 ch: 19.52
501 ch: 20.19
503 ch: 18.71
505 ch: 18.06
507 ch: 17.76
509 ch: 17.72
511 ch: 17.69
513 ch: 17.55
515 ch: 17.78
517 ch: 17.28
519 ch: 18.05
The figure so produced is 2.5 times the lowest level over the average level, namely 2.9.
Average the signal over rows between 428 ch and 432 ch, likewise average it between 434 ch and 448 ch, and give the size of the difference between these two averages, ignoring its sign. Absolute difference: 2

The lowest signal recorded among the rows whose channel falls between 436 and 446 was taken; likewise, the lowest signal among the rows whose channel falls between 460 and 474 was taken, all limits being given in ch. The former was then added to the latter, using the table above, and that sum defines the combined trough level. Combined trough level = 24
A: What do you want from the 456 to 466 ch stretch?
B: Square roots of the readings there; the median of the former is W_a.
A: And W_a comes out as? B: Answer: 4.15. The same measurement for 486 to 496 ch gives 4.25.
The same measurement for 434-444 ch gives 2.69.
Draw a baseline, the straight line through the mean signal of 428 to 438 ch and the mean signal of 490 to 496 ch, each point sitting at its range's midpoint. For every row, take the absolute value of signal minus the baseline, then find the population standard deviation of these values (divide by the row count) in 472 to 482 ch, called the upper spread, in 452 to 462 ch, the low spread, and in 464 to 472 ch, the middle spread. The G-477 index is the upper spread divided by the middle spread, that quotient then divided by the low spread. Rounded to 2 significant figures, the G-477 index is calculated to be 34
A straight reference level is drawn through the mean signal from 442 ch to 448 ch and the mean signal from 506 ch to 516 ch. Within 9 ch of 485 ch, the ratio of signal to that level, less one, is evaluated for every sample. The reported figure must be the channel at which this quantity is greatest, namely 493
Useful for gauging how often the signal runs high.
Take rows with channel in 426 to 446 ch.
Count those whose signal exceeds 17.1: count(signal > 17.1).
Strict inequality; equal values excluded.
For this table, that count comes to 0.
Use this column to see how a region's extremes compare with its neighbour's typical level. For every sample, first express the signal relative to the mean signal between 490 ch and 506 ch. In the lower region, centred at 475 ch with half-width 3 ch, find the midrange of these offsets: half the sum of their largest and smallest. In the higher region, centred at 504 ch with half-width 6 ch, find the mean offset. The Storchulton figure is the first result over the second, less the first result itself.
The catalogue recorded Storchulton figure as 22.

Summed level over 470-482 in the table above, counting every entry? 78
